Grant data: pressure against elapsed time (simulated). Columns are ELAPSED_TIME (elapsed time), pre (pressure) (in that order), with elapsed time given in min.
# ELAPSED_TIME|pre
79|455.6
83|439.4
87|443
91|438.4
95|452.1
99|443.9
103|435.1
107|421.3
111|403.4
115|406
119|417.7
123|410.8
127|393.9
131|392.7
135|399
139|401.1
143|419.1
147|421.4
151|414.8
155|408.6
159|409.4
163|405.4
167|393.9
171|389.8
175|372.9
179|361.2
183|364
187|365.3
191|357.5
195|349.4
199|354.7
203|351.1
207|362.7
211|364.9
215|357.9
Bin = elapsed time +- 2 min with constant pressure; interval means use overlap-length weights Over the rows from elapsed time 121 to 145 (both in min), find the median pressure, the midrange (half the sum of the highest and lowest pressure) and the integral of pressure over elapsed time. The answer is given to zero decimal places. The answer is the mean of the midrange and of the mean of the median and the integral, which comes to 2720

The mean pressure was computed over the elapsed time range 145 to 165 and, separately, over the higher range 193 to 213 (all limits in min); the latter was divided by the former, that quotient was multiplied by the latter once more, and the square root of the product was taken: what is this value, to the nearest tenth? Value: 17.6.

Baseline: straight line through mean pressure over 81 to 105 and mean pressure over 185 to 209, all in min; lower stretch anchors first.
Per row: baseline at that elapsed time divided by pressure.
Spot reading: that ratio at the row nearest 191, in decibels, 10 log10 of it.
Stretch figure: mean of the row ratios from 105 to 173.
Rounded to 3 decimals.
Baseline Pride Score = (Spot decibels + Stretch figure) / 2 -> 0.523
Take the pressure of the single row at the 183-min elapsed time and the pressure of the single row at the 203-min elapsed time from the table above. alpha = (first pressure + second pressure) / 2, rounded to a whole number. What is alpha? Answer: 358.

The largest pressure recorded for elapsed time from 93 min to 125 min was 452.1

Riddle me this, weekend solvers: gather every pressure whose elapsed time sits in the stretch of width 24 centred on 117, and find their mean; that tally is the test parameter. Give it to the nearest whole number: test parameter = 409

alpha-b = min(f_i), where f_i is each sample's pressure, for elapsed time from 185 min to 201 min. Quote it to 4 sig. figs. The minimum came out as 349.4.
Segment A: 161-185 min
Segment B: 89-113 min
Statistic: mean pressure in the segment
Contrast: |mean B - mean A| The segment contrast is 51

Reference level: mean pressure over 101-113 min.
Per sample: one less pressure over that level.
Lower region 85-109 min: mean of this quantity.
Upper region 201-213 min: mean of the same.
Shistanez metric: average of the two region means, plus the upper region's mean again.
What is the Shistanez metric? 0.19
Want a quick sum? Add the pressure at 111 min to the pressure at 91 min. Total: 842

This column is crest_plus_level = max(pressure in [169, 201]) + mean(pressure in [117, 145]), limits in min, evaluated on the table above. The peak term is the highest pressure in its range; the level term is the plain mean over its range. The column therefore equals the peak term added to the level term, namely 795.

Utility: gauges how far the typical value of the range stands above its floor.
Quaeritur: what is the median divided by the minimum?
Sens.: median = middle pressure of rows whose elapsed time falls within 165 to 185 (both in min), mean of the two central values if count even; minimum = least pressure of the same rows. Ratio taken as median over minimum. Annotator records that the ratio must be 1.03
